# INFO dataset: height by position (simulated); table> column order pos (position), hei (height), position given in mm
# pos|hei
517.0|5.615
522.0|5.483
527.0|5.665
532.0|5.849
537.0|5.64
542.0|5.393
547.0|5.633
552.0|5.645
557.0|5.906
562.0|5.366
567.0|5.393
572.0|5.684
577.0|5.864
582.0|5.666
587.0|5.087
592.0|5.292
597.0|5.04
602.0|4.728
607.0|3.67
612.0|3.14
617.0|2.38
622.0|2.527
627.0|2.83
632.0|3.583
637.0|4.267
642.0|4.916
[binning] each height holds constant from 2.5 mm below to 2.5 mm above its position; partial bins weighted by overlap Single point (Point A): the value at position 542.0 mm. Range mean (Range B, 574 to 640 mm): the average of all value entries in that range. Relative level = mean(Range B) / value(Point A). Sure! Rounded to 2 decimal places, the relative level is 0.77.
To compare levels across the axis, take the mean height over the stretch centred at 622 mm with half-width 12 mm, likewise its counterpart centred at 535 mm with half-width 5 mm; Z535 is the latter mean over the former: 2.0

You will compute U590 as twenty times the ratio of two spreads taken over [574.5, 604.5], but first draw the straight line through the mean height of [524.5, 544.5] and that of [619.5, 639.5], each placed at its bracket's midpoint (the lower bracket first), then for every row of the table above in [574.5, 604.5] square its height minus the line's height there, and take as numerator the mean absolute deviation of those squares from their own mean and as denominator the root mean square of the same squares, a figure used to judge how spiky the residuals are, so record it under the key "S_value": 6.6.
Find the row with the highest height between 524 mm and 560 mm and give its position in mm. 557.0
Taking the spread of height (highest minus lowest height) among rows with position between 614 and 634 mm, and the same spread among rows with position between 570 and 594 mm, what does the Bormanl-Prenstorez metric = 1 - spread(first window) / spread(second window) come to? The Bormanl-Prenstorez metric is -0.55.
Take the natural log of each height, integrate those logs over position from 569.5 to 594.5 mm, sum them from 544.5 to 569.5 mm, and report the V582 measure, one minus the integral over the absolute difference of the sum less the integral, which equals -0.25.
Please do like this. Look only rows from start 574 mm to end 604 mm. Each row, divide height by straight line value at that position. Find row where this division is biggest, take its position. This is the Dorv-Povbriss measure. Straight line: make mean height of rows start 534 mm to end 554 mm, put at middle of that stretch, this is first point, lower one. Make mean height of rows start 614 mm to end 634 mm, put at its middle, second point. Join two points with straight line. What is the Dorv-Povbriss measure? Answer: 592.0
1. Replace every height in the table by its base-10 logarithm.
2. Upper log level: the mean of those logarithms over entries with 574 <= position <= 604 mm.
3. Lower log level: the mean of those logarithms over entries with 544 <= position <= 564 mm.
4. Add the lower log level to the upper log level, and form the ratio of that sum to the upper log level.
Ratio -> 2.04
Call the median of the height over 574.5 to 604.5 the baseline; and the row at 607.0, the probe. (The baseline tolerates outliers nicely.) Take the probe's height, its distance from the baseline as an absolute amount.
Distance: 1.52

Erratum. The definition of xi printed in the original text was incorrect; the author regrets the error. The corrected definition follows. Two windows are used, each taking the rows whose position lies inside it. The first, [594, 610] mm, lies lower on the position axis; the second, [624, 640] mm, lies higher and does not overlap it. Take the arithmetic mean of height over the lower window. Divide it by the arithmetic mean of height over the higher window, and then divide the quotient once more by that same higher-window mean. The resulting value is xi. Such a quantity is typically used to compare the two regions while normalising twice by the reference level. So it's 0.35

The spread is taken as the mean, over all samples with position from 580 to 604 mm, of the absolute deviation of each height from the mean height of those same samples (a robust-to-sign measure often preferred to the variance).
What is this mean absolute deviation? 0.25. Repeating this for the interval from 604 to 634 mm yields 0.44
